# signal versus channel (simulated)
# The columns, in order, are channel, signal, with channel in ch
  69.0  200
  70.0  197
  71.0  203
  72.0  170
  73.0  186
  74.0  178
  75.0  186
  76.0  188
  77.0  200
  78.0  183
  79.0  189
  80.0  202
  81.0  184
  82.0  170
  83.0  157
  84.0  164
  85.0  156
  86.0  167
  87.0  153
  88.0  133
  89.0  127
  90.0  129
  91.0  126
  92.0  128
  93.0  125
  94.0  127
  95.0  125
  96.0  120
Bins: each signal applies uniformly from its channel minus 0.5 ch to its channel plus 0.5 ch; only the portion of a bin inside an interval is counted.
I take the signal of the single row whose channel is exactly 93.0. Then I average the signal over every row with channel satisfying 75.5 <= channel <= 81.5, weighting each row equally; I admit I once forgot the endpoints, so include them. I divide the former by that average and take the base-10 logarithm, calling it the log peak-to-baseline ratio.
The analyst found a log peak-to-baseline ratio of -0.18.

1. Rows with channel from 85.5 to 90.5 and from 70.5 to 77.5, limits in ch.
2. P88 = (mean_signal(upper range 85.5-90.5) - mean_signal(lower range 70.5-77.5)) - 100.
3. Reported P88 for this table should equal -145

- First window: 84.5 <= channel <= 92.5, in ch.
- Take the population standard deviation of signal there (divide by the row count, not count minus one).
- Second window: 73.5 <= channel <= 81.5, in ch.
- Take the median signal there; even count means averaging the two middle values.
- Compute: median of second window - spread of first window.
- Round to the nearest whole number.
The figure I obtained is 172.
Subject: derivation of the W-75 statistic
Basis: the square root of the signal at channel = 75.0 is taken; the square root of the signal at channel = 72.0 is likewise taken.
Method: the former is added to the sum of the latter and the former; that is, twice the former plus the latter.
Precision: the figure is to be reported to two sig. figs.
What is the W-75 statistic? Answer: 40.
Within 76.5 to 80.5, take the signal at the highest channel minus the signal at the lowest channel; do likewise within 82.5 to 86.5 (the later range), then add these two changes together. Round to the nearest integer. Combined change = 12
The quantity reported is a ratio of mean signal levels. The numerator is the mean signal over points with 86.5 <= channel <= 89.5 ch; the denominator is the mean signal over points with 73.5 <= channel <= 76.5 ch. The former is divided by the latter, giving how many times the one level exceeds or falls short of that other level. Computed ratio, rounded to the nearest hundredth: 0.75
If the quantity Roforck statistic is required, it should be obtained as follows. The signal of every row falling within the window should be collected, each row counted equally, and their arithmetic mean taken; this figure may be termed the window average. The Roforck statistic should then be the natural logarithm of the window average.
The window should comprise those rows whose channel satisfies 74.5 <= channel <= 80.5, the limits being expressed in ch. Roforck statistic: 5.25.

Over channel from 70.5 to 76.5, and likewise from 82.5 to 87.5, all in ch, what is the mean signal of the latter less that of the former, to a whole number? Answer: -26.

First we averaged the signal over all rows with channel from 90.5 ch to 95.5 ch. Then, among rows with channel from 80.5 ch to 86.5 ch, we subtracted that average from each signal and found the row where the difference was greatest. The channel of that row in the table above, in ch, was 81.0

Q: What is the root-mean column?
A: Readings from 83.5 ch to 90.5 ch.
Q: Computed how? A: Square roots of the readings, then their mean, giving 12.1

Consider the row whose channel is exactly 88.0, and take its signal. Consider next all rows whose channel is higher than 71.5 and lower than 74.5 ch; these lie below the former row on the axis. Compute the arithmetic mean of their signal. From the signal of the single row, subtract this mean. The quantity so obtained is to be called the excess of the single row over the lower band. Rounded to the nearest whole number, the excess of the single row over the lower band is -45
